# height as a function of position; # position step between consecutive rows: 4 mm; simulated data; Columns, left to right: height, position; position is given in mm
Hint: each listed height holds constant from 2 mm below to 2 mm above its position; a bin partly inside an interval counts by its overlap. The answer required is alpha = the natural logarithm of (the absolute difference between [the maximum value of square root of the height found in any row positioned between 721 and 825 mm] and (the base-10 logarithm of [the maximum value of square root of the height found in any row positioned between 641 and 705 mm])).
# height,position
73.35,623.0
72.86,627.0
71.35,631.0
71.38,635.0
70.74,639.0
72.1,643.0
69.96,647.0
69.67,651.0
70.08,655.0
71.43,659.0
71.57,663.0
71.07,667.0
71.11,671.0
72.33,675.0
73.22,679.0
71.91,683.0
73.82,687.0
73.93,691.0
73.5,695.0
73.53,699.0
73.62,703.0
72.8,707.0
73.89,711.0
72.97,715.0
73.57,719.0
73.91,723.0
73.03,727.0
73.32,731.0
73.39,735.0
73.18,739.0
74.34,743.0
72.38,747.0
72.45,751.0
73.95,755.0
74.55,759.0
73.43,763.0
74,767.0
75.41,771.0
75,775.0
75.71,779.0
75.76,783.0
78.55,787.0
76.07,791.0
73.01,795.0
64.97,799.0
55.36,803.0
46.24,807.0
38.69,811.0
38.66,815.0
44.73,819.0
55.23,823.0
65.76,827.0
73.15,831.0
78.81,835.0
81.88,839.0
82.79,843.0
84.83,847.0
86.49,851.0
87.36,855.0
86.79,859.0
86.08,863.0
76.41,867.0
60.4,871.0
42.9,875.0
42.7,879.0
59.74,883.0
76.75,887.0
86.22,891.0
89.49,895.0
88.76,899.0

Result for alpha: 2.07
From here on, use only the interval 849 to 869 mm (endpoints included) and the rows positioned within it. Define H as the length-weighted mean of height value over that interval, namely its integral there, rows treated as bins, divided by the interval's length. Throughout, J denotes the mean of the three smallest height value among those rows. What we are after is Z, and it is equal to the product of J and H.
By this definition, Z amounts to 7023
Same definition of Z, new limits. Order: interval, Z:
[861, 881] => 3003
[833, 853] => 6733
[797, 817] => 2010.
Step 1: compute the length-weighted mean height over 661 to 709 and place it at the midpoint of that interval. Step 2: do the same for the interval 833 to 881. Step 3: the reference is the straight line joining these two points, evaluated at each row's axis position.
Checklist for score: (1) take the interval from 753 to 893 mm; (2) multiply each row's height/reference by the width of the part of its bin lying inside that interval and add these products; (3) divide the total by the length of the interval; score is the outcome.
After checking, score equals 0.93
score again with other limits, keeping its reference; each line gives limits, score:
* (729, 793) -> 1.01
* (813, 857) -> 0.95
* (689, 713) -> 1.01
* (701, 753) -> 1.00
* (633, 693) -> 0.99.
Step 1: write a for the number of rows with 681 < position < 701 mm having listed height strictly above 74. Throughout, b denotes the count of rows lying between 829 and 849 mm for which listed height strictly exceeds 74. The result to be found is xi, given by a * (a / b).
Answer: 0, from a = 0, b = 4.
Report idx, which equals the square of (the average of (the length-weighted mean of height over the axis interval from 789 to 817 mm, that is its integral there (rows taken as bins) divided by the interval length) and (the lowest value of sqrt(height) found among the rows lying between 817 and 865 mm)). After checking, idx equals 987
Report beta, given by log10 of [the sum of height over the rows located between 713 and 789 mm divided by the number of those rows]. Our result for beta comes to 1.87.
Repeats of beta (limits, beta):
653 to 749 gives 1.86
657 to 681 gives 1.86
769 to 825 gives 1.80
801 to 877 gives 1.83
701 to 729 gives 1.87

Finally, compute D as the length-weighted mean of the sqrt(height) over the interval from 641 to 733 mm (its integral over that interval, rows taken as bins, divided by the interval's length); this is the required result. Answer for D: 8.51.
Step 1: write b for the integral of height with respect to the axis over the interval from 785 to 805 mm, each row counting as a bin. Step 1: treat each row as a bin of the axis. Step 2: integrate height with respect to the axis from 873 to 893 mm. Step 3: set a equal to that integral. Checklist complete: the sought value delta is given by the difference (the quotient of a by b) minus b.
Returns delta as -1391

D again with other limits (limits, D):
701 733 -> 8.57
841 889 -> 8.47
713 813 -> 8.38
